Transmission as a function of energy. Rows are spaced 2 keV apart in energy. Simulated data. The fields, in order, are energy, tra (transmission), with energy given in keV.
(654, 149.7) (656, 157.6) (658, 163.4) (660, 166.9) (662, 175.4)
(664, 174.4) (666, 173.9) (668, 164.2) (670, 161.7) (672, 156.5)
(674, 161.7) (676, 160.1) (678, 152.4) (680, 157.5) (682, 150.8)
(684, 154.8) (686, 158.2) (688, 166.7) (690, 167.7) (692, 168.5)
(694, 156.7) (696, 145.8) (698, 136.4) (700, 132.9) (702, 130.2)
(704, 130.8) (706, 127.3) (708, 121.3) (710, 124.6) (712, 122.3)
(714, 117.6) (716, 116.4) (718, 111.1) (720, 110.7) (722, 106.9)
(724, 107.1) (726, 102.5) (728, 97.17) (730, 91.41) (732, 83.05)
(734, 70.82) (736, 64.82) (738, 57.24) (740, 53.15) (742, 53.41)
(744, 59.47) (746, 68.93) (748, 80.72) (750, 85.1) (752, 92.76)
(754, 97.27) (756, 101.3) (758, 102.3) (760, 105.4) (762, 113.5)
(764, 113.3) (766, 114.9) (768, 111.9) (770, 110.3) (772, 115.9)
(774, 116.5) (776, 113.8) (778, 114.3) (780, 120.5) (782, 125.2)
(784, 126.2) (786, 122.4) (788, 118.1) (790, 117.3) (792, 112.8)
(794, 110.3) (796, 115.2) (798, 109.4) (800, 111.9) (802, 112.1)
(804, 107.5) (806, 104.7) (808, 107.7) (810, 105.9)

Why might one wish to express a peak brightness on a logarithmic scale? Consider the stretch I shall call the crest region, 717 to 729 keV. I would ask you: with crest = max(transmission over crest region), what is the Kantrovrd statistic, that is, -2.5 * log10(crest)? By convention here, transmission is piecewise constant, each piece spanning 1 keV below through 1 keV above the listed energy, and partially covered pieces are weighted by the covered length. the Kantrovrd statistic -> -5.11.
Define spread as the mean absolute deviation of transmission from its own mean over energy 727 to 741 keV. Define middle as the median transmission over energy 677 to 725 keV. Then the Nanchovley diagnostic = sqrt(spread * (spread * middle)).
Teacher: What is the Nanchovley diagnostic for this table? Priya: 163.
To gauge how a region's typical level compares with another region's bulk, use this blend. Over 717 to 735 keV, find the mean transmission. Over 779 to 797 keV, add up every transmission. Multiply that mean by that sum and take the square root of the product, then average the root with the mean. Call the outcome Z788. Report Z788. 211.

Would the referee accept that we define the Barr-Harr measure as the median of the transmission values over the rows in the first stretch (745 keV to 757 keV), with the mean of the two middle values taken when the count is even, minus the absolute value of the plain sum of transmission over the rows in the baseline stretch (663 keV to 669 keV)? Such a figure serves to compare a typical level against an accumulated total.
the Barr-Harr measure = -424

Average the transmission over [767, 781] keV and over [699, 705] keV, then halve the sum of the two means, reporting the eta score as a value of 123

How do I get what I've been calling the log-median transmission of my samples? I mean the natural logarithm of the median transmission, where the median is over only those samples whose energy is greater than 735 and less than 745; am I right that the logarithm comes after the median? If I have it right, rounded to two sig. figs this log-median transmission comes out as 4.0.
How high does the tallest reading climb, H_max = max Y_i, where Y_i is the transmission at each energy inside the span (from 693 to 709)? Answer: 156.7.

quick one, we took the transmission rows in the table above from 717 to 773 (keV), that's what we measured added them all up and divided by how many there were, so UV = 92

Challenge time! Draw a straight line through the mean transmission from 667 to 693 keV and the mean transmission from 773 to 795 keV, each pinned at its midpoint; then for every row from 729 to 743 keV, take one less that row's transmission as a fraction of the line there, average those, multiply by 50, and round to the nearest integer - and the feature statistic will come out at 25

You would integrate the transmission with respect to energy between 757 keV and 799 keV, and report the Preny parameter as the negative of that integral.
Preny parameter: -4819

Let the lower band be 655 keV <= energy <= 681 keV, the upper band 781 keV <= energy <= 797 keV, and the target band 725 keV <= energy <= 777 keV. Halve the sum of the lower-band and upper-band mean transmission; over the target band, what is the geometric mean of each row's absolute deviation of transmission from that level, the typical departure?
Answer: 45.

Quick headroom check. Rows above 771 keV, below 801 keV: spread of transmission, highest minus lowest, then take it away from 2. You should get -15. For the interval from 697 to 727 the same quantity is -32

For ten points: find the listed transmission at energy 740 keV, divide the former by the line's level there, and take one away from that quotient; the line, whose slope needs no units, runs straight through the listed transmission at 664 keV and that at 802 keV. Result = -0.62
